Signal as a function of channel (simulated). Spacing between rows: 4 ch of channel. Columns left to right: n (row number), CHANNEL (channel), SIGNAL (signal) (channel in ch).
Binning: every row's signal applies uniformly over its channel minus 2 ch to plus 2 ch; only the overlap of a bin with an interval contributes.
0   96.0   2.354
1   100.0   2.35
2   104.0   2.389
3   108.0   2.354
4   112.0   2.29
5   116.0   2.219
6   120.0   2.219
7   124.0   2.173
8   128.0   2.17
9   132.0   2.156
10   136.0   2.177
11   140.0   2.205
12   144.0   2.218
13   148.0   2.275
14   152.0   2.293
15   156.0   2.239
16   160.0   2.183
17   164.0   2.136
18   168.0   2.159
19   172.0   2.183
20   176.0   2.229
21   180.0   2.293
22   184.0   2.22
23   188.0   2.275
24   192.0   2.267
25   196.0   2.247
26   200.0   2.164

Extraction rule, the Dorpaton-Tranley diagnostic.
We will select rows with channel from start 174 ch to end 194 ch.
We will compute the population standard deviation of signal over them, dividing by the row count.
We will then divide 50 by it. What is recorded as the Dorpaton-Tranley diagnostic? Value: 1797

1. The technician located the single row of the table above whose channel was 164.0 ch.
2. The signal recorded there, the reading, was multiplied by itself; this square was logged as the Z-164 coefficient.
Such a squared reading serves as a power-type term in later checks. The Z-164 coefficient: 4.6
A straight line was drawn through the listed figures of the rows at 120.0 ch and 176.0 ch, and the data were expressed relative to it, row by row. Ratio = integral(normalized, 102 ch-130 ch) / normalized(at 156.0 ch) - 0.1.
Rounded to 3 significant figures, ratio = 28.2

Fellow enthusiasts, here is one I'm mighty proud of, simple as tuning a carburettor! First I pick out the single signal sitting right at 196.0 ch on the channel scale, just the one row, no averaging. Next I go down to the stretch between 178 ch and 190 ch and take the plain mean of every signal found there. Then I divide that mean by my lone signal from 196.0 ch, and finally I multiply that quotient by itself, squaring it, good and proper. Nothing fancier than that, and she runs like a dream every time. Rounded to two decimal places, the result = 1.01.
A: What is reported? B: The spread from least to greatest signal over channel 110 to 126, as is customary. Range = 0.12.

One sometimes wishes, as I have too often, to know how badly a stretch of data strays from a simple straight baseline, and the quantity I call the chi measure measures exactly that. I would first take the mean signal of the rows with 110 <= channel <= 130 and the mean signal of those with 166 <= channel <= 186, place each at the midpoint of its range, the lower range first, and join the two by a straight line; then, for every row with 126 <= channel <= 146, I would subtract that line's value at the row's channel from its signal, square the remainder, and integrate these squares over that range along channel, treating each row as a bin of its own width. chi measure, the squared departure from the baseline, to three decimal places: 0.028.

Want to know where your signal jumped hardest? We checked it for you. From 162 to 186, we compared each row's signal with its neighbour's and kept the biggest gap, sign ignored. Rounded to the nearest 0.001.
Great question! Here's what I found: 0.073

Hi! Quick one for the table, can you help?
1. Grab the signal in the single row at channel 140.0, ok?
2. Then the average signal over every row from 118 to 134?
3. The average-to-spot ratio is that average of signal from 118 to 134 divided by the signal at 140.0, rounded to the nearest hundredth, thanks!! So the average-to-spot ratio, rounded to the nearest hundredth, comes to 0.99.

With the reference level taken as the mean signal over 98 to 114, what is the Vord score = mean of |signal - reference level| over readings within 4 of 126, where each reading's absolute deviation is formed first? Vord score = 0.17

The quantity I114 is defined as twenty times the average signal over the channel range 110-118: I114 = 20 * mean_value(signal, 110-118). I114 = 45.1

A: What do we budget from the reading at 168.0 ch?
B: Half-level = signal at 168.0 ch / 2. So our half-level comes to 1.08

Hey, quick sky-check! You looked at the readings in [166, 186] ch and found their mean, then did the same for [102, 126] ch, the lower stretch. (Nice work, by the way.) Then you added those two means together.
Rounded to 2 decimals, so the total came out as 4.49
